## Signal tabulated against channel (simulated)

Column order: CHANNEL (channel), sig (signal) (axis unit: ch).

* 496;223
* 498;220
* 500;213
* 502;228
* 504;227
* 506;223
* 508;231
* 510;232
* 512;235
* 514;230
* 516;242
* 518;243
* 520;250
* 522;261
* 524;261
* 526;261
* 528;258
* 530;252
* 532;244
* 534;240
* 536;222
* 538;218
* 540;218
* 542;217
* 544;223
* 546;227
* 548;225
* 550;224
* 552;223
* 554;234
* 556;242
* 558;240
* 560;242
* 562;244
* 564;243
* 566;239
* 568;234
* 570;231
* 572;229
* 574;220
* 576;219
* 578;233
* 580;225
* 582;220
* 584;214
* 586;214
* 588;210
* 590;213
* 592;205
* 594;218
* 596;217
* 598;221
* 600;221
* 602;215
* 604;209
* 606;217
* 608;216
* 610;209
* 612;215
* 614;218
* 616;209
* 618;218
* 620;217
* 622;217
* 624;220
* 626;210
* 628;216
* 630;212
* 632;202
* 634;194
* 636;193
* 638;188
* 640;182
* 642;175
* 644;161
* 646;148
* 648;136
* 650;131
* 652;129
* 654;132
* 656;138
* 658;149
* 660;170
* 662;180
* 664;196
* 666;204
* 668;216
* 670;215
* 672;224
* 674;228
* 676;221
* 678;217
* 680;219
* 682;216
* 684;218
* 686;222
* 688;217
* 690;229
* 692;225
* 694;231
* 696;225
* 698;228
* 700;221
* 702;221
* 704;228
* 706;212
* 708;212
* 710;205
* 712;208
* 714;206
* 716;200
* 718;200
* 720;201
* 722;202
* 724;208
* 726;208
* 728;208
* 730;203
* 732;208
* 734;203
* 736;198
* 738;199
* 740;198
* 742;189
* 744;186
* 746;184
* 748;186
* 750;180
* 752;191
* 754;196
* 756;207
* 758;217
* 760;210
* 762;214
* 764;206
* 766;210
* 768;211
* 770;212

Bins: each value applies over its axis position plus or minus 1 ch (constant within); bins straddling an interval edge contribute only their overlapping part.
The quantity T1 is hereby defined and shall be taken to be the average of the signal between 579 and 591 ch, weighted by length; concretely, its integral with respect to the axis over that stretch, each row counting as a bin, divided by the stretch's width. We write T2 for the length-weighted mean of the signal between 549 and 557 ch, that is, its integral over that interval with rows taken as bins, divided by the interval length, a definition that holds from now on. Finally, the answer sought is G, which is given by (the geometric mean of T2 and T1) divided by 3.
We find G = 74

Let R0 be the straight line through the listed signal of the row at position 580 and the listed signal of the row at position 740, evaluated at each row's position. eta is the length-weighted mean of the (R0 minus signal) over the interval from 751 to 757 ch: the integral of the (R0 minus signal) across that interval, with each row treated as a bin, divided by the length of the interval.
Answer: -2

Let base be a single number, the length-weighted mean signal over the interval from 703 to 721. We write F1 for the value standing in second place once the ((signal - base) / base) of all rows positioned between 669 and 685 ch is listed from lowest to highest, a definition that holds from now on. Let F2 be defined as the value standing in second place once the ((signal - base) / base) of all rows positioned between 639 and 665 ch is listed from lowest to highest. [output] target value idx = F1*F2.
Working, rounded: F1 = 0.04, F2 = -0.37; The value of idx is -0.014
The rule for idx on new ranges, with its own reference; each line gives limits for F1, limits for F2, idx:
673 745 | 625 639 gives 0.007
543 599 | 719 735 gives 0.000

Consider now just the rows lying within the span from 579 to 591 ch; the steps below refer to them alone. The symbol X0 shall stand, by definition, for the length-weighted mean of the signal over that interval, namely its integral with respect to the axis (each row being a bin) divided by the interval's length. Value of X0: 216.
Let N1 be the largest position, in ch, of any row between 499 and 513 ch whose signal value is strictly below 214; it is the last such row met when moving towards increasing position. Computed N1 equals 500 ch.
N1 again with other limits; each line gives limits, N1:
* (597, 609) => 604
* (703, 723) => 722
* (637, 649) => 648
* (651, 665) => 664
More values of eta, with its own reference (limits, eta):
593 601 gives 3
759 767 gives -16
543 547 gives 6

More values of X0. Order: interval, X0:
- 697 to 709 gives 220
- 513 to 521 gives 241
